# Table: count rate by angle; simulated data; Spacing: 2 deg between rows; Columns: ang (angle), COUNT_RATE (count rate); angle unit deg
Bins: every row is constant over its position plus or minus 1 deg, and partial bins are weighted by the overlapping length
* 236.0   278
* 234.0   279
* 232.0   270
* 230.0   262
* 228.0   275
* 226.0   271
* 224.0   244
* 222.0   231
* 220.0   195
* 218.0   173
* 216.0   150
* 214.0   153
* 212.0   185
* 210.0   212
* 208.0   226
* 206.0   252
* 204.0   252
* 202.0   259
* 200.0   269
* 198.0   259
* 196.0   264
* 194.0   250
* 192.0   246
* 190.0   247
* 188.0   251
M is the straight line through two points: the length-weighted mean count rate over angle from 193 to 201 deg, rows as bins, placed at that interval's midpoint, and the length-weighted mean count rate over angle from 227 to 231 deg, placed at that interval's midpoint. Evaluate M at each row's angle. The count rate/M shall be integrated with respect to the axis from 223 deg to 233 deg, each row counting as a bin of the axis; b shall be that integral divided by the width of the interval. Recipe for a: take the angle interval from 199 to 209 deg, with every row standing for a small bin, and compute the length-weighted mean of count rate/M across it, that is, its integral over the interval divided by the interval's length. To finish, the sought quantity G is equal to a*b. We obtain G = 0.95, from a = 0.96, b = 0.99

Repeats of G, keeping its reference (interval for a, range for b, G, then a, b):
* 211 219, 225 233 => 0.63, 0.62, 1.00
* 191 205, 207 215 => 0.72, 0.99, 0.74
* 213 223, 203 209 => 0.63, 0.68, 0.93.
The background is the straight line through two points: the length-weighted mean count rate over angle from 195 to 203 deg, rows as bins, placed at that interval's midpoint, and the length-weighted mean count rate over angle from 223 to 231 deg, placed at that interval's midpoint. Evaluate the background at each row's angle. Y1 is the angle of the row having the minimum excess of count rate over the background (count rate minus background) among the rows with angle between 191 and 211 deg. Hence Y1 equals 210.0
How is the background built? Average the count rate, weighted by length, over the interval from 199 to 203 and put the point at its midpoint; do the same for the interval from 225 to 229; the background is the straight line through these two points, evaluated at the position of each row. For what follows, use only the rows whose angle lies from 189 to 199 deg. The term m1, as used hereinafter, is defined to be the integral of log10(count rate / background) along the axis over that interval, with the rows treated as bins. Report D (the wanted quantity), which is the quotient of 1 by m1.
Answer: -7.0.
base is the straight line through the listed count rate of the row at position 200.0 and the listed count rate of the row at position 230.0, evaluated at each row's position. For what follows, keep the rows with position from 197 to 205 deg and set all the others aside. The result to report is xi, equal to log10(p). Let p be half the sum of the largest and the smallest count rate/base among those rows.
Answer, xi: -0.01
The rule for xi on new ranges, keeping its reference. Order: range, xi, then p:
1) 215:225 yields -0.13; 0.75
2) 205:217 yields -0.12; 0.75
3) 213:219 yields -0.22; 0.61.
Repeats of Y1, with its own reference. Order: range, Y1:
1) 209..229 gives 216.0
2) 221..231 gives 222.0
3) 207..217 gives 216.0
